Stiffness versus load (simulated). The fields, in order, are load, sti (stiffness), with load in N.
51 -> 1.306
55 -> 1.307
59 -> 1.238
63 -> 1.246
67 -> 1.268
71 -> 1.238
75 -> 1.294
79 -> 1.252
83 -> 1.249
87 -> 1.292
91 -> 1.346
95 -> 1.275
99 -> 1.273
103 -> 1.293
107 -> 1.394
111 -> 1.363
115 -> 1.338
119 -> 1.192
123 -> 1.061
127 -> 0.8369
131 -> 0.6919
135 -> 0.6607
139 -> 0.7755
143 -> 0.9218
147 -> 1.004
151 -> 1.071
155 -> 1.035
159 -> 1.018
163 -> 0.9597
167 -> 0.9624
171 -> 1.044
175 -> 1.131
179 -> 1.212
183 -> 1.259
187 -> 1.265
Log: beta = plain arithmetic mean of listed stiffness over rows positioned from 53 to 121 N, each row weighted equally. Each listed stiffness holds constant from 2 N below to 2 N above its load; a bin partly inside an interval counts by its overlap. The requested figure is 1.29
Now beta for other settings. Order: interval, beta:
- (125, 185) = 0.97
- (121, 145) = 0.82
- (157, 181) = 1.05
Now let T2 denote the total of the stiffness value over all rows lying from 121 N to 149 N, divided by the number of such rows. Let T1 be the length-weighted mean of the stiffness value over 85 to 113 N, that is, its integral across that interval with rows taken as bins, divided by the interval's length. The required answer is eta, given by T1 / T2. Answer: 1.55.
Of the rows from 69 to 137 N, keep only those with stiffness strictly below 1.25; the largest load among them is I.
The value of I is 135 N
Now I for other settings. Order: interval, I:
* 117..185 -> 179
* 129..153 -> 151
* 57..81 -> 71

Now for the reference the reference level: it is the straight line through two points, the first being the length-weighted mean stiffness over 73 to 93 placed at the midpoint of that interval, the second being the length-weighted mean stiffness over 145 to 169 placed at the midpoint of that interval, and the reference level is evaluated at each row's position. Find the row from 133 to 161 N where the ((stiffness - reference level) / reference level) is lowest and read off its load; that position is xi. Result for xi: 135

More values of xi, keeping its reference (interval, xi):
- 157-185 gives 163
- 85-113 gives 87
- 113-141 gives 135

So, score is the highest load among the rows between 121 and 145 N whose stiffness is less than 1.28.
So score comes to 143 N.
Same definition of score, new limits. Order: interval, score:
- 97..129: 127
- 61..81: 79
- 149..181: 179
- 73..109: 99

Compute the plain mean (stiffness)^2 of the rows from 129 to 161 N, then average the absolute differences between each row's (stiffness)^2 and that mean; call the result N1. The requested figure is 0.24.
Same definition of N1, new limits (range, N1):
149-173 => 0.07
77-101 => 0.07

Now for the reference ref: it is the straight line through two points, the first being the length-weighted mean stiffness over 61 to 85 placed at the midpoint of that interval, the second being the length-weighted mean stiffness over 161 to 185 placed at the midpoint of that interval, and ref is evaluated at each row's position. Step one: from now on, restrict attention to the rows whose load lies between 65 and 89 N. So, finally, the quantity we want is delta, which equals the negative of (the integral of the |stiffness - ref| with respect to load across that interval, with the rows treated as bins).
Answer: -1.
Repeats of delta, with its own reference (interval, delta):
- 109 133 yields -5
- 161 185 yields -3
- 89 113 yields -3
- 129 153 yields -7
